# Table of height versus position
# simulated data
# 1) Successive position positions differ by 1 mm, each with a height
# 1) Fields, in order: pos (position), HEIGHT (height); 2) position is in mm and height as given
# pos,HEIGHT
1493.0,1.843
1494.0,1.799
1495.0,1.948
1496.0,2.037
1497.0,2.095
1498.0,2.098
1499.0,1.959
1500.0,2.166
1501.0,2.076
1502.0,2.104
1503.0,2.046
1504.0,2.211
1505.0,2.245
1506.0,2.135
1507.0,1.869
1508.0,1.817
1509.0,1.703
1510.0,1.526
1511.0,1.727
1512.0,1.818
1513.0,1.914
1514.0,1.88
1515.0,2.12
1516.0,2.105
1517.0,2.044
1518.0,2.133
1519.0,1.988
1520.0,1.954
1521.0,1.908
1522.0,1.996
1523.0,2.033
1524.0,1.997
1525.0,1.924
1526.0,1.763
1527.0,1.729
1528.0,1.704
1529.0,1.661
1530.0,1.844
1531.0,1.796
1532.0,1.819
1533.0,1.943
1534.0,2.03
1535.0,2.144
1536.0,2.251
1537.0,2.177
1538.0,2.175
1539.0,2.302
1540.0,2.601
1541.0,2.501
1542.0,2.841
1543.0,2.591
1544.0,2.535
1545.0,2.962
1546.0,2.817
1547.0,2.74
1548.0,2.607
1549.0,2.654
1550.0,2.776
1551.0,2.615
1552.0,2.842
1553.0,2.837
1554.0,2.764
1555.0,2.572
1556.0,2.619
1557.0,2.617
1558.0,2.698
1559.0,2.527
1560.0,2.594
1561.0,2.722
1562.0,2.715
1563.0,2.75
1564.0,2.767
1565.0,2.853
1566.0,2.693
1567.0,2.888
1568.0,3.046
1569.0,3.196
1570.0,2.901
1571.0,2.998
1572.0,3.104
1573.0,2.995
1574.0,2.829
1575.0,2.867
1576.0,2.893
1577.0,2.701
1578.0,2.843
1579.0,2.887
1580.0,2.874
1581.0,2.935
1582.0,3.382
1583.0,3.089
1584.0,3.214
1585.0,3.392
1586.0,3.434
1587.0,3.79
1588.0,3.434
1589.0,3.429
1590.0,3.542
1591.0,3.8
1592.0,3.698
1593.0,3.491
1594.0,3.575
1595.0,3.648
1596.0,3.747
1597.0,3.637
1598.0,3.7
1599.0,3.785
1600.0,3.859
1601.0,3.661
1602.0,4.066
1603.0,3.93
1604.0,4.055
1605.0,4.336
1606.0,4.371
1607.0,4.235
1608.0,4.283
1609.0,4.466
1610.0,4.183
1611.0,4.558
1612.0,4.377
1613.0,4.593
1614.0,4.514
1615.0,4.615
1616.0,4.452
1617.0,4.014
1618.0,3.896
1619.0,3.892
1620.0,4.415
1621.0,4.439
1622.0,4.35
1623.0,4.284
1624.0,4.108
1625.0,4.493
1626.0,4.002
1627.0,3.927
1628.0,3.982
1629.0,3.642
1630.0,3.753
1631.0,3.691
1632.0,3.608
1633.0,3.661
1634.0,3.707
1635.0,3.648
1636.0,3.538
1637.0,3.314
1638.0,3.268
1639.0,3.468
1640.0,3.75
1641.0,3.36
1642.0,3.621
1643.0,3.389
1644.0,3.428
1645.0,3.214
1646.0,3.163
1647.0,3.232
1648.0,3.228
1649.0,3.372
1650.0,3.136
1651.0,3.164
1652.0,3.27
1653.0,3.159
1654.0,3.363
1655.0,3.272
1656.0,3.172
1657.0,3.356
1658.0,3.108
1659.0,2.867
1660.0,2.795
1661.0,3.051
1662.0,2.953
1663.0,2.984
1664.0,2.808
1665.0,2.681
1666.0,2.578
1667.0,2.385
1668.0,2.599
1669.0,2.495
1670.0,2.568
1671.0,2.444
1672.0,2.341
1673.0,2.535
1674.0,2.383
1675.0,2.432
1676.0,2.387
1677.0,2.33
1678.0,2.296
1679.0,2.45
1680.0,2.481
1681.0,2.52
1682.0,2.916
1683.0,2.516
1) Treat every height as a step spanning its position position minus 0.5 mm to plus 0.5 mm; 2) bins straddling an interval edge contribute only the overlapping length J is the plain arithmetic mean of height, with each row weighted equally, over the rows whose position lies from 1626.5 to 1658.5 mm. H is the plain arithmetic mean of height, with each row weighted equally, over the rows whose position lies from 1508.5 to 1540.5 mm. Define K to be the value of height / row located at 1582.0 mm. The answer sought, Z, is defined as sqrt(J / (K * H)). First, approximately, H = 2.0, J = 3.4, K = 3.382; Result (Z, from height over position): 0.72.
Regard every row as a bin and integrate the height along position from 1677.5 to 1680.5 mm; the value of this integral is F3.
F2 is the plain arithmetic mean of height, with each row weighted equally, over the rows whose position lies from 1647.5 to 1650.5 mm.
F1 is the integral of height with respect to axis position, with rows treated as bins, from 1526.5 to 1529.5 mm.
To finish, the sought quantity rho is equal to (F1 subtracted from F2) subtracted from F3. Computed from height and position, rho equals 9.1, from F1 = 5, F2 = 3.2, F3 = 7.2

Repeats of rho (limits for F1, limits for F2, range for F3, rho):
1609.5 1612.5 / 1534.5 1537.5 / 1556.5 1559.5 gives 18.8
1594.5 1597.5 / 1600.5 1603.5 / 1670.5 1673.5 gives 14.5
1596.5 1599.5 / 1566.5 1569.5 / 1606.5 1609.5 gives 21.1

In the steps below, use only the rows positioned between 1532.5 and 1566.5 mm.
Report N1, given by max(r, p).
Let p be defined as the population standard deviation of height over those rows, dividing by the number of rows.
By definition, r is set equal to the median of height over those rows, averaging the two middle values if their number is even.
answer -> 2.6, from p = 0.25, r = 2.62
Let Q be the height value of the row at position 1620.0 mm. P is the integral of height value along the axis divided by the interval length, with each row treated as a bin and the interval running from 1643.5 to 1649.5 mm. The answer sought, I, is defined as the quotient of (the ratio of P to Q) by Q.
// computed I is 0.17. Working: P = 3.3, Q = 4.415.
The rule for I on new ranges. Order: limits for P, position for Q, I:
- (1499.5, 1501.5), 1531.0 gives 0.66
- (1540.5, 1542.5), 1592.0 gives 0.20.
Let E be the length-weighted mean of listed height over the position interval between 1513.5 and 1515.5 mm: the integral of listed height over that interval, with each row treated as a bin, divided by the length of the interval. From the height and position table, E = 2.0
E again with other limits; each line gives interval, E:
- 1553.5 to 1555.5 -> 2.7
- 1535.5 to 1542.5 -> 2.4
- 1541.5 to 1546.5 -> 2.7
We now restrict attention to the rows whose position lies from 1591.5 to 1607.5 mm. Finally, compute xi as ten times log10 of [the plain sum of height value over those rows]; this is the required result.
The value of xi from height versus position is 17.9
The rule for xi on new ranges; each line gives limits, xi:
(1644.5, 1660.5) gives 17.1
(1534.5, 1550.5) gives 16.1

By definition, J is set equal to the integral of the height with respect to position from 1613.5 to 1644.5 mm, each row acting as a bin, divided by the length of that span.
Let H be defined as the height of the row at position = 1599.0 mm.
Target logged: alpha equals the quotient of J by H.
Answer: 1.0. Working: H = 3.785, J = 3.88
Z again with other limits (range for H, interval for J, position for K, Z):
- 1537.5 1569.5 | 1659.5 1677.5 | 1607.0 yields 0.48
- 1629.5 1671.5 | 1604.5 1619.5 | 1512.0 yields 0.86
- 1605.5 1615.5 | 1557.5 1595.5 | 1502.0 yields 0.58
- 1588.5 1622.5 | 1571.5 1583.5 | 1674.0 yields 0.55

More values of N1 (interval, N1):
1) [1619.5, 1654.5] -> 3.6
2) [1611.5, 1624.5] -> 4.4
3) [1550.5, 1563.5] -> 2.7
